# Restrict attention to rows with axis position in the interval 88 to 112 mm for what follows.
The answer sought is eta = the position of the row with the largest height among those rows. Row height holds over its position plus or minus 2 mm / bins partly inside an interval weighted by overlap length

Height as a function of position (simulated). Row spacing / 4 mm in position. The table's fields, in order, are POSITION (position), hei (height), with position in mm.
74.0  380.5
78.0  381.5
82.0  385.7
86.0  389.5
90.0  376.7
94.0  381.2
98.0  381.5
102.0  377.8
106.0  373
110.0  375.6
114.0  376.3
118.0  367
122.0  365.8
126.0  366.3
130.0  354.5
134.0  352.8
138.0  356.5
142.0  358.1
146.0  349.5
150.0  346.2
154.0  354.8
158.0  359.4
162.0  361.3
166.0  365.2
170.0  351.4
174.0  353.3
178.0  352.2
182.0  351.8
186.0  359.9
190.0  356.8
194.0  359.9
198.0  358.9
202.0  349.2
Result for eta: 98.0 mm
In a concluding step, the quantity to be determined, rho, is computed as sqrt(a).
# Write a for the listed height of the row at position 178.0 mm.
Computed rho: 18.8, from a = 352.2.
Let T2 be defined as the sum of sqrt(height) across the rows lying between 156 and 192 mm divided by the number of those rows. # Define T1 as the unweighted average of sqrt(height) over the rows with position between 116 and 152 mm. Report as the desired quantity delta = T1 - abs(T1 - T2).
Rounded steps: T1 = 18.9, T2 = 18.9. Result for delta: 18.89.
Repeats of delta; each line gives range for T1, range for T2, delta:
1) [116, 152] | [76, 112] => 18.31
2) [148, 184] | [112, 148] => 18.69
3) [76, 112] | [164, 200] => 18.88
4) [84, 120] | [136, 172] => 18.86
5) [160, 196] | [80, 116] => 18.30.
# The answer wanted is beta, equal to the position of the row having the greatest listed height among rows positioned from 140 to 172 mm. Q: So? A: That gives 166.0 mm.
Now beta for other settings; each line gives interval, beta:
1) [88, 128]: 98.0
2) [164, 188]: 166.0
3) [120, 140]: 126.0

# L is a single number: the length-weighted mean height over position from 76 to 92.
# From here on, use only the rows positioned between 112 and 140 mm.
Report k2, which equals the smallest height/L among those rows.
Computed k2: 0.920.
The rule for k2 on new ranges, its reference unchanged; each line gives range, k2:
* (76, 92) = 0.983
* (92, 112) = 0.973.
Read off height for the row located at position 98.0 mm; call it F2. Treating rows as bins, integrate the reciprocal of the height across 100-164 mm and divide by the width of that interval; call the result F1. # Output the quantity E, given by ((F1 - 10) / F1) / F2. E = -9.5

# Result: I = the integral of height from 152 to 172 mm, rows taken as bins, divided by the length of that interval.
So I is 358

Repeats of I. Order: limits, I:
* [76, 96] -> 383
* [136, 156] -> 353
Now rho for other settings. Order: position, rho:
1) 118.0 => 19.2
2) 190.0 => 18.9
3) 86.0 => 19.7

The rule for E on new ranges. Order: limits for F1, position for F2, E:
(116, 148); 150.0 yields -10.4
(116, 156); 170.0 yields -10.2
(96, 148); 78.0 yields -9.6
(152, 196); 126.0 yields -9.7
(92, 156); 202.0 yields -10.4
